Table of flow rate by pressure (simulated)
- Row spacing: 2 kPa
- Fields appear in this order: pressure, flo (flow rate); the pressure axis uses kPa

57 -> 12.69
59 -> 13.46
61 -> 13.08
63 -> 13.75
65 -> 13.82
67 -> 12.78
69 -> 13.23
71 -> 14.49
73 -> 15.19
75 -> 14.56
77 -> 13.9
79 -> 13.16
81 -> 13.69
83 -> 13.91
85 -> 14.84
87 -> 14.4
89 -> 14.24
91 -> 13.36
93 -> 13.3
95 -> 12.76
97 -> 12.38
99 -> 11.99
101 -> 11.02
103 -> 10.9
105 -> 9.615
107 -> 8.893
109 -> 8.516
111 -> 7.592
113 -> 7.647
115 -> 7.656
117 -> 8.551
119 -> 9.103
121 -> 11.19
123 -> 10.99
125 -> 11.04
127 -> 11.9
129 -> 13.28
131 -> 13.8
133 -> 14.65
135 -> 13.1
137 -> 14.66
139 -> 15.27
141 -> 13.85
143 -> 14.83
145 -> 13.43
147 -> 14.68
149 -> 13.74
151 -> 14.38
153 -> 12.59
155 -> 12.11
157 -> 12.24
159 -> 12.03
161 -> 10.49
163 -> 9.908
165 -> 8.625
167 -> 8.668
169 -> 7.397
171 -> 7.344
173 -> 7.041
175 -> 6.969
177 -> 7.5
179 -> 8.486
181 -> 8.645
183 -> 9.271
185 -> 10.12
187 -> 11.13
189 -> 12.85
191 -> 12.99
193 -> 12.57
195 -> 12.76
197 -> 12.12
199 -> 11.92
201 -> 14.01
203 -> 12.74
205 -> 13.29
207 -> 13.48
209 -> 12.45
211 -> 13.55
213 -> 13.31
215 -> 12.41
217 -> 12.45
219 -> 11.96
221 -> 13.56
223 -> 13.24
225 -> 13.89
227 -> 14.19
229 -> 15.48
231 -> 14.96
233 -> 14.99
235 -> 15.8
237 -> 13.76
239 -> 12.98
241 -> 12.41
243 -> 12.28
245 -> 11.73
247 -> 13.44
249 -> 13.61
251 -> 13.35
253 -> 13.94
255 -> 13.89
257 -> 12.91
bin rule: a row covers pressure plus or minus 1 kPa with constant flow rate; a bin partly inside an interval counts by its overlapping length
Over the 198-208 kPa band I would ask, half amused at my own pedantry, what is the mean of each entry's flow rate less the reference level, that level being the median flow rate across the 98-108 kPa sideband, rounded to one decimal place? 2.2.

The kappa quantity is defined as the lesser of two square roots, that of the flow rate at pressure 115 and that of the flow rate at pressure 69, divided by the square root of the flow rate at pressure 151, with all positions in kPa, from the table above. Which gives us 0.73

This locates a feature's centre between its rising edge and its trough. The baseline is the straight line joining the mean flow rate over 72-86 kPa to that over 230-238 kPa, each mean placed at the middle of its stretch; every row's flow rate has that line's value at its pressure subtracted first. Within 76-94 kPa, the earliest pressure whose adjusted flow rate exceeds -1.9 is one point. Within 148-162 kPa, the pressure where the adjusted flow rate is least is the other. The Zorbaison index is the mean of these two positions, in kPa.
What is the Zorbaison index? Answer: 119 kPa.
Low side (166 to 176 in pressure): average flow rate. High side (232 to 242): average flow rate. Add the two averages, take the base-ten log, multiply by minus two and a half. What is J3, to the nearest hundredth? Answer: -3.33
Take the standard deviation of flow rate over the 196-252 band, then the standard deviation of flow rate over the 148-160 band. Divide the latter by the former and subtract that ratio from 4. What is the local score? 3.1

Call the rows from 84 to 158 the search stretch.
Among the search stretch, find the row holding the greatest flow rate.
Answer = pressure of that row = 139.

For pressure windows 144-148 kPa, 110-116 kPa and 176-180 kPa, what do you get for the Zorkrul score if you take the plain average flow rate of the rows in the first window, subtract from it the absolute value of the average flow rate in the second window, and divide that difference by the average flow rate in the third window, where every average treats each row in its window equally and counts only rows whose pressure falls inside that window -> 0.8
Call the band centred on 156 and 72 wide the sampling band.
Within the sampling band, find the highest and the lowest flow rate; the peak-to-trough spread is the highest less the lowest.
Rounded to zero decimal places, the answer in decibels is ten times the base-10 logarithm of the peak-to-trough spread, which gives 9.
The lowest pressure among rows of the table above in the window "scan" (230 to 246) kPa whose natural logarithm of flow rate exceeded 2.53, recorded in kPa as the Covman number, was 231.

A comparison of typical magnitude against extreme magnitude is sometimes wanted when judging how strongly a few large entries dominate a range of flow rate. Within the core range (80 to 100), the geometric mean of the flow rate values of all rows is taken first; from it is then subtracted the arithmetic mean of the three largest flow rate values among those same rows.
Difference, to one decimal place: -1.0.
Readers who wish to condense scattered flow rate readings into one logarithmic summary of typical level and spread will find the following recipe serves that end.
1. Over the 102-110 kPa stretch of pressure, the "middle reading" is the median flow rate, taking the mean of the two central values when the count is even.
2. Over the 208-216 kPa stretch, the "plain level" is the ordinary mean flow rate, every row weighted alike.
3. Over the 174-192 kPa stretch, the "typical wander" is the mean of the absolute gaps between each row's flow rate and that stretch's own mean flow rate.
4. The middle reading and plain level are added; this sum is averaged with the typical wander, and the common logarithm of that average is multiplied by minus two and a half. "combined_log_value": -2.70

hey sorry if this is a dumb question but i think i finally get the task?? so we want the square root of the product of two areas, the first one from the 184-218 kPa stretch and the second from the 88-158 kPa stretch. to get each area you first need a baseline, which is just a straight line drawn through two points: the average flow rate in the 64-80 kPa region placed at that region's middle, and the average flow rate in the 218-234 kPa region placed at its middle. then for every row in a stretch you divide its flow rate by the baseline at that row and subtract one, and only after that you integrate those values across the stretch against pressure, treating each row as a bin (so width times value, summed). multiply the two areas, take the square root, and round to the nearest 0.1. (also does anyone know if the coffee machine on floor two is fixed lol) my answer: 5.8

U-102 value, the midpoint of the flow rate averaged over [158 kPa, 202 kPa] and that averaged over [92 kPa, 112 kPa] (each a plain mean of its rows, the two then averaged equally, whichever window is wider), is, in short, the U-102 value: 10.4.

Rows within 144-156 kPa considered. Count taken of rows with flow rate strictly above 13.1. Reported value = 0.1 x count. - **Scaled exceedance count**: 0.40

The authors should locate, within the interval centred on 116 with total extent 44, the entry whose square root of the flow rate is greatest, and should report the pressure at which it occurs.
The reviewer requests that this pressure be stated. 137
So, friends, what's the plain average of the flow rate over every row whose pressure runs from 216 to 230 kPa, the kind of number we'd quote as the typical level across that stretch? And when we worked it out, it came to 13.5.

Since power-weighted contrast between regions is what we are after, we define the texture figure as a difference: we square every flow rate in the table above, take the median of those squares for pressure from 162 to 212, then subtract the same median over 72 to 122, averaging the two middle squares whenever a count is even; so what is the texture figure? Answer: -29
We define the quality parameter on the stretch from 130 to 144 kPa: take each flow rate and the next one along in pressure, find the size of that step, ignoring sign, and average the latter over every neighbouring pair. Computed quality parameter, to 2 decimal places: 1.16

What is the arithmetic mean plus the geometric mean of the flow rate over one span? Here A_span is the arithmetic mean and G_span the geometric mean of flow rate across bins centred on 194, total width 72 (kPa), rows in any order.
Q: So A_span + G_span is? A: 22.4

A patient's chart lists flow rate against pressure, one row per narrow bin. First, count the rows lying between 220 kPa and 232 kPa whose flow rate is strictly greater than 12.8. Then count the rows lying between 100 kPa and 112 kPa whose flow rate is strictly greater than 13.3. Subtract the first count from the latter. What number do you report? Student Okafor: -6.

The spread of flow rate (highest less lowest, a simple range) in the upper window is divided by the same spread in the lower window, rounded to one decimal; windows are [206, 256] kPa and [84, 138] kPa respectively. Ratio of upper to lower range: 0.6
